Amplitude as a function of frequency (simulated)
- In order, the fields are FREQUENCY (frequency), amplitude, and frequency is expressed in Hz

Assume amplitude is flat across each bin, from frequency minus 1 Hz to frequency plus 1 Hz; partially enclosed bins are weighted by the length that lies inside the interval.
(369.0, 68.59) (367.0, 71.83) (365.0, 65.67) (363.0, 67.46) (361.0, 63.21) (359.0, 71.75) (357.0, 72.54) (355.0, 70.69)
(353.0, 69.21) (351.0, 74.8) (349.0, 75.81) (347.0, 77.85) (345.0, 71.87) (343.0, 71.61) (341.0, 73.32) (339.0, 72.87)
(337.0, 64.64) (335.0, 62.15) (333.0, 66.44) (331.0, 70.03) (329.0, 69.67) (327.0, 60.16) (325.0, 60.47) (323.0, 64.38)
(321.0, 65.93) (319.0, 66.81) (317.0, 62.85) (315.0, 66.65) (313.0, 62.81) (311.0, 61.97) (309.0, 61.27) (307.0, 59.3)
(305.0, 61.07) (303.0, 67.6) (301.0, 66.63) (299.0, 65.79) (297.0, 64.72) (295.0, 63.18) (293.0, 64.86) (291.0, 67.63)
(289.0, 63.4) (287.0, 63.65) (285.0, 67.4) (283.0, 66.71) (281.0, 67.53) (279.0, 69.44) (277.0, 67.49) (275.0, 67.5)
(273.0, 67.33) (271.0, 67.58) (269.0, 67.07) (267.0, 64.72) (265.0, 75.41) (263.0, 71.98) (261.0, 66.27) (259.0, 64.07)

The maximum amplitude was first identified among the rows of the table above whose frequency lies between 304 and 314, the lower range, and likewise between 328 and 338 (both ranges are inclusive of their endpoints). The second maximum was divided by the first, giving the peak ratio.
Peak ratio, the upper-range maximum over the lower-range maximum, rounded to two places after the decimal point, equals 1.11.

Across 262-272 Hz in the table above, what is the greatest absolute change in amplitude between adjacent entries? 10.7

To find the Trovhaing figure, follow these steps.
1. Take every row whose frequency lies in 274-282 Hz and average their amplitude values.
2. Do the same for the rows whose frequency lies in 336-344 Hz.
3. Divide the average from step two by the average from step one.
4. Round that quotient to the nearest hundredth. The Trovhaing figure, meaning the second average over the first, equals 1.04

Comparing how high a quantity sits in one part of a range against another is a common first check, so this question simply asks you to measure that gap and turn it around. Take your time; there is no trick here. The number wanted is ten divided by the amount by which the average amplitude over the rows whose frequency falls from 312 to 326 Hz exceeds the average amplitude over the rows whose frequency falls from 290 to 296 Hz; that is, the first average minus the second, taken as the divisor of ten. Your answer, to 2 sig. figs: -11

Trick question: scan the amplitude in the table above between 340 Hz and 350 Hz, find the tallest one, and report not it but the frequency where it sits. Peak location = 347.0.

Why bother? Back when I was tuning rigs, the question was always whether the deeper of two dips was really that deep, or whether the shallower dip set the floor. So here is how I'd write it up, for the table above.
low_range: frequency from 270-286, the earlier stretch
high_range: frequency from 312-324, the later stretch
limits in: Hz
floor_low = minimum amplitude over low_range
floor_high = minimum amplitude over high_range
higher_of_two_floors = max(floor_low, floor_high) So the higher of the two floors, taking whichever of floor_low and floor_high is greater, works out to 66.7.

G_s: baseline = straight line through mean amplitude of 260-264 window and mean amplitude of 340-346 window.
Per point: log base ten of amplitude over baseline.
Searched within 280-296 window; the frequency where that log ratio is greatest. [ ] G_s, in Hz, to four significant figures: 281.0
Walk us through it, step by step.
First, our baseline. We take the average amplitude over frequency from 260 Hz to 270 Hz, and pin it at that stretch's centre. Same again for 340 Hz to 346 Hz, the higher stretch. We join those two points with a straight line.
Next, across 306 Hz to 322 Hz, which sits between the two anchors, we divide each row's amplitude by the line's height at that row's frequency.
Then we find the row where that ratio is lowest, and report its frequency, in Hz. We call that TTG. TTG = 307.0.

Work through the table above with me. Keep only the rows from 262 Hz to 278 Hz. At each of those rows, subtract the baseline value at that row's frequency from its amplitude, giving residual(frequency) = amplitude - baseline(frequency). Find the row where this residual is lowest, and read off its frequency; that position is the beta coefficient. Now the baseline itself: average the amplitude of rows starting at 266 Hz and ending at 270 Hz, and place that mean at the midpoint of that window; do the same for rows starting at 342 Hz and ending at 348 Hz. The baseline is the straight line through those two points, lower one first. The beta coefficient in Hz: 267.0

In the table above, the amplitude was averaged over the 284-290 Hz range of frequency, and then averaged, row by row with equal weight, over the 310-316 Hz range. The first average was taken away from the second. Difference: -1.0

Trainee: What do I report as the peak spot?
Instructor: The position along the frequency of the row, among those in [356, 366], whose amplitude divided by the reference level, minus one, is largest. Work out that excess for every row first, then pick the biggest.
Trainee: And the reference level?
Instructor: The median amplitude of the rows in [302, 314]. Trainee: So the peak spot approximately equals 357.0 Hz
